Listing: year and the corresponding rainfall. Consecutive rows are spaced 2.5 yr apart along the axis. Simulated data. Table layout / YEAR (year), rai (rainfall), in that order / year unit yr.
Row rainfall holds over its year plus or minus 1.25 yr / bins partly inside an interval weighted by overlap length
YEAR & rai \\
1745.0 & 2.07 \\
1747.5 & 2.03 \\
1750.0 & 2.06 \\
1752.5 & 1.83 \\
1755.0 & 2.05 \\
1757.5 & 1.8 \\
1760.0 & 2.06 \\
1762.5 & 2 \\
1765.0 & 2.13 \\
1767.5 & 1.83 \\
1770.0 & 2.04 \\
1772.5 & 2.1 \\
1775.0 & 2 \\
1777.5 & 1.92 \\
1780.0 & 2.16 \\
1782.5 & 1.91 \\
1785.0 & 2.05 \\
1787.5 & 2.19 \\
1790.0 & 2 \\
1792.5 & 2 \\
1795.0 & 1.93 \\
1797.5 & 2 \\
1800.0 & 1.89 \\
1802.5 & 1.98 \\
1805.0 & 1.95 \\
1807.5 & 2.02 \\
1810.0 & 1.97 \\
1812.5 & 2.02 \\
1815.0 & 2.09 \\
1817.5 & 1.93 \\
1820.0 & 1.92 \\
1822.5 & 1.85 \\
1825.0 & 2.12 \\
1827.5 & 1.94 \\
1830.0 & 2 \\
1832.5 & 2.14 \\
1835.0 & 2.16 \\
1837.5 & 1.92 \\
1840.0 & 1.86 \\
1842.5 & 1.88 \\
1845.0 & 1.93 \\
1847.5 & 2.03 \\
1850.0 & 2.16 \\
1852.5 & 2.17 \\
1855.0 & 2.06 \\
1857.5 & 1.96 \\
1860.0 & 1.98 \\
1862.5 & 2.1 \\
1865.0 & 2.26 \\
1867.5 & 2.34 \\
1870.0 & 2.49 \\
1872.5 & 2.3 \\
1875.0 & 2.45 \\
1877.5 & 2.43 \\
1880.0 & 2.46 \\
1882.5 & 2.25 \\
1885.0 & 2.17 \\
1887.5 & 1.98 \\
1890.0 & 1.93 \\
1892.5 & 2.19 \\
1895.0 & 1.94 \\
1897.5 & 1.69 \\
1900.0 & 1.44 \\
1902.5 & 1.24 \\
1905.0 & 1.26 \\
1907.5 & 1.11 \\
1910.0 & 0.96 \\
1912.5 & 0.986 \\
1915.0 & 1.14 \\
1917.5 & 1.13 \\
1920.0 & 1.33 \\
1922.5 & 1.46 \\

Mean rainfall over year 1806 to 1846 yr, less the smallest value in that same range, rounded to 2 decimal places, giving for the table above 0.13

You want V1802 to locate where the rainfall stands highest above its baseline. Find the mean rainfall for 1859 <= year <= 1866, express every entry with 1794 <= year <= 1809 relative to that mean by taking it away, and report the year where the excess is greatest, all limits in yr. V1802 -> 1807.5 yr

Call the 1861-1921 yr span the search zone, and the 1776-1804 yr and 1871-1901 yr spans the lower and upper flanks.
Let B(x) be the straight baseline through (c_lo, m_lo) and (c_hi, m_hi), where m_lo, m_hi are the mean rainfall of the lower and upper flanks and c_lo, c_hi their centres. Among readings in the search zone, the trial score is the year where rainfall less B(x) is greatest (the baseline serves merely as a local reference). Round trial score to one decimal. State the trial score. 1870.0 yr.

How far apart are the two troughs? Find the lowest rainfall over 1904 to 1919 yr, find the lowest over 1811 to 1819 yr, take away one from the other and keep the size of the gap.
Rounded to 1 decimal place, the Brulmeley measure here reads 1.0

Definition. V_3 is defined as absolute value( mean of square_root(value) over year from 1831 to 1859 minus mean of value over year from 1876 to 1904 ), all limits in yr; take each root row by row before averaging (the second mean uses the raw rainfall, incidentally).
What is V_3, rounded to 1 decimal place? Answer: 0.6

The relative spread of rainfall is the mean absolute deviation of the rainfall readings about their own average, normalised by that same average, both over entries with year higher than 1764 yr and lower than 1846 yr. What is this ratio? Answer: 0.040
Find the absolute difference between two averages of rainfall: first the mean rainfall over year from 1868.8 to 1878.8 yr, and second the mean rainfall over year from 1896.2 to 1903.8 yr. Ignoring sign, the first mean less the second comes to 1.0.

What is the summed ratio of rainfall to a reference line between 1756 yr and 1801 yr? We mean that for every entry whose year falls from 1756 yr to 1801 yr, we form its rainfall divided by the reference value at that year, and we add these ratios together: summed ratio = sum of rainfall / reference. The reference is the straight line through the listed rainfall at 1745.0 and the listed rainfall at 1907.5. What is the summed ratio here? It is 19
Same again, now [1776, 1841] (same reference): 31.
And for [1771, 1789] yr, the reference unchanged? 8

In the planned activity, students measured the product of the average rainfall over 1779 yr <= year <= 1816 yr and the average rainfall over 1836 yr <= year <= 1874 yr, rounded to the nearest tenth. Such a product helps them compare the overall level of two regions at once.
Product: 4.2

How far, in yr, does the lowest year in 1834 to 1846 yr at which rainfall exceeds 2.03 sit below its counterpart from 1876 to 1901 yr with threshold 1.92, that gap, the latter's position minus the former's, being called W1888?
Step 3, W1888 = 42.5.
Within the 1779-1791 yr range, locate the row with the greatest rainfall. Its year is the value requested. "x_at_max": 1787.5 yr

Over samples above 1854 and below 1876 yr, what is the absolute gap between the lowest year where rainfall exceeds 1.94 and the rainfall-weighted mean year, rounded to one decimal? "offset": 10.5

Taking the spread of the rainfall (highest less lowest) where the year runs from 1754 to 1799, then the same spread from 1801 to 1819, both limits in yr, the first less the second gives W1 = 0.23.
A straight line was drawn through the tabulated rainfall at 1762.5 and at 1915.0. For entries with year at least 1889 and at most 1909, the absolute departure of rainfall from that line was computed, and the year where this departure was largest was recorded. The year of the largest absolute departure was 1892.5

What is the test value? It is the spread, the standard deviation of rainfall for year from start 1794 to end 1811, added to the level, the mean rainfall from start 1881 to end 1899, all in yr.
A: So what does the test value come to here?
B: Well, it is 2.1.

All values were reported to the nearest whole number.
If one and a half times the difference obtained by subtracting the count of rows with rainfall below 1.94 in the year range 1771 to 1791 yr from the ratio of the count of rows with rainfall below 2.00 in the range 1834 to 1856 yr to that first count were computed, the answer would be 0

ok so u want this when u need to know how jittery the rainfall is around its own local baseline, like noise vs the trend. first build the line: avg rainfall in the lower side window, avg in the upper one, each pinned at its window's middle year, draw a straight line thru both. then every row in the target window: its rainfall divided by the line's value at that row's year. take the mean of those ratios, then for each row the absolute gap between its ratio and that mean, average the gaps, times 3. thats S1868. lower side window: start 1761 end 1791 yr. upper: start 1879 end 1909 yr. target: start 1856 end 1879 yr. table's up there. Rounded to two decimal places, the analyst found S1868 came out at 0.28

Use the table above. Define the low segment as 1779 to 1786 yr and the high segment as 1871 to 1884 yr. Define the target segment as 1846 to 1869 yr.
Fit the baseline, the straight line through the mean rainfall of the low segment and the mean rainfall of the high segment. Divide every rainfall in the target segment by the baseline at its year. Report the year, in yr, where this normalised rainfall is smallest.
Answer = 1857.5 yr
